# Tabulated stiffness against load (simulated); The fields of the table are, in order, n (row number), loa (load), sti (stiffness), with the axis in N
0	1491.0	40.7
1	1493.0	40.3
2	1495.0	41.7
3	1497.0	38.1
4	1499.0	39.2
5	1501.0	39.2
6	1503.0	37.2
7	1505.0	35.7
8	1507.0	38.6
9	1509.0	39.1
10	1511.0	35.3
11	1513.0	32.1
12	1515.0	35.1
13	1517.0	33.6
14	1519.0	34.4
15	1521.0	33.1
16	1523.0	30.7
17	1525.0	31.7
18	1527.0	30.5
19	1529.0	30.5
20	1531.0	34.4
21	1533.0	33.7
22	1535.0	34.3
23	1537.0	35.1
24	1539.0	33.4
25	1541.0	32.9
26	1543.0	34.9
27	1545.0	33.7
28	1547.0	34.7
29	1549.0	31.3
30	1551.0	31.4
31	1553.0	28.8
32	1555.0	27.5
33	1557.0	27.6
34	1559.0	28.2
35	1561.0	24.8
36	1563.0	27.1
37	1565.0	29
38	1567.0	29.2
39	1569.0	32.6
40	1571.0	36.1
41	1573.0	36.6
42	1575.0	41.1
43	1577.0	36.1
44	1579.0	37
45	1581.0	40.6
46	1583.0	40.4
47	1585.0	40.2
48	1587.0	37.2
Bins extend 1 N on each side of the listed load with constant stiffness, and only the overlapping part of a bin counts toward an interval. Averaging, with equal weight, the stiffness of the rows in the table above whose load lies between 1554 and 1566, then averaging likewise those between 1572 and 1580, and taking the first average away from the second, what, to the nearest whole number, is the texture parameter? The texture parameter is 10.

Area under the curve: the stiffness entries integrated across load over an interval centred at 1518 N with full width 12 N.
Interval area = 398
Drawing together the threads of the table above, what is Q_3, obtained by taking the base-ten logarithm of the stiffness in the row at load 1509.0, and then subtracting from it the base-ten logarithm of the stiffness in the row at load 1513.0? 0.09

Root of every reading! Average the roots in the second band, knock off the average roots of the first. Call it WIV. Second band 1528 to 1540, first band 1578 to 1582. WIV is -0.44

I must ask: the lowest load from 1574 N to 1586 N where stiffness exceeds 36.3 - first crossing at 1575.0 N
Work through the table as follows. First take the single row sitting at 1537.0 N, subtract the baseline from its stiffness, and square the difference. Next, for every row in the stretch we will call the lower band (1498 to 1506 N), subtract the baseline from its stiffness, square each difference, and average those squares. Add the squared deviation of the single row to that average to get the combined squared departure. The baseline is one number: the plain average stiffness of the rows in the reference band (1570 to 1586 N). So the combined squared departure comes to 14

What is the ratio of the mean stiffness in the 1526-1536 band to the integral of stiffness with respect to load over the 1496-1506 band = 0.0863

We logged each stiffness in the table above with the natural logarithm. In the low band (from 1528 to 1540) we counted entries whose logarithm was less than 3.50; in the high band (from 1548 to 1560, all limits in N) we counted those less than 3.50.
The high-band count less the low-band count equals 5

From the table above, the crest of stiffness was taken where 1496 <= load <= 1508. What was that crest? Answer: 39.2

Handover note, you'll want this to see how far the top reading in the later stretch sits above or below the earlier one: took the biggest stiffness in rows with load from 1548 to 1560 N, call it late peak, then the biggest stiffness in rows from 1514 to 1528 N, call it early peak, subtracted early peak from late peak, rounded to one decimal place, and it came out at -3.7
